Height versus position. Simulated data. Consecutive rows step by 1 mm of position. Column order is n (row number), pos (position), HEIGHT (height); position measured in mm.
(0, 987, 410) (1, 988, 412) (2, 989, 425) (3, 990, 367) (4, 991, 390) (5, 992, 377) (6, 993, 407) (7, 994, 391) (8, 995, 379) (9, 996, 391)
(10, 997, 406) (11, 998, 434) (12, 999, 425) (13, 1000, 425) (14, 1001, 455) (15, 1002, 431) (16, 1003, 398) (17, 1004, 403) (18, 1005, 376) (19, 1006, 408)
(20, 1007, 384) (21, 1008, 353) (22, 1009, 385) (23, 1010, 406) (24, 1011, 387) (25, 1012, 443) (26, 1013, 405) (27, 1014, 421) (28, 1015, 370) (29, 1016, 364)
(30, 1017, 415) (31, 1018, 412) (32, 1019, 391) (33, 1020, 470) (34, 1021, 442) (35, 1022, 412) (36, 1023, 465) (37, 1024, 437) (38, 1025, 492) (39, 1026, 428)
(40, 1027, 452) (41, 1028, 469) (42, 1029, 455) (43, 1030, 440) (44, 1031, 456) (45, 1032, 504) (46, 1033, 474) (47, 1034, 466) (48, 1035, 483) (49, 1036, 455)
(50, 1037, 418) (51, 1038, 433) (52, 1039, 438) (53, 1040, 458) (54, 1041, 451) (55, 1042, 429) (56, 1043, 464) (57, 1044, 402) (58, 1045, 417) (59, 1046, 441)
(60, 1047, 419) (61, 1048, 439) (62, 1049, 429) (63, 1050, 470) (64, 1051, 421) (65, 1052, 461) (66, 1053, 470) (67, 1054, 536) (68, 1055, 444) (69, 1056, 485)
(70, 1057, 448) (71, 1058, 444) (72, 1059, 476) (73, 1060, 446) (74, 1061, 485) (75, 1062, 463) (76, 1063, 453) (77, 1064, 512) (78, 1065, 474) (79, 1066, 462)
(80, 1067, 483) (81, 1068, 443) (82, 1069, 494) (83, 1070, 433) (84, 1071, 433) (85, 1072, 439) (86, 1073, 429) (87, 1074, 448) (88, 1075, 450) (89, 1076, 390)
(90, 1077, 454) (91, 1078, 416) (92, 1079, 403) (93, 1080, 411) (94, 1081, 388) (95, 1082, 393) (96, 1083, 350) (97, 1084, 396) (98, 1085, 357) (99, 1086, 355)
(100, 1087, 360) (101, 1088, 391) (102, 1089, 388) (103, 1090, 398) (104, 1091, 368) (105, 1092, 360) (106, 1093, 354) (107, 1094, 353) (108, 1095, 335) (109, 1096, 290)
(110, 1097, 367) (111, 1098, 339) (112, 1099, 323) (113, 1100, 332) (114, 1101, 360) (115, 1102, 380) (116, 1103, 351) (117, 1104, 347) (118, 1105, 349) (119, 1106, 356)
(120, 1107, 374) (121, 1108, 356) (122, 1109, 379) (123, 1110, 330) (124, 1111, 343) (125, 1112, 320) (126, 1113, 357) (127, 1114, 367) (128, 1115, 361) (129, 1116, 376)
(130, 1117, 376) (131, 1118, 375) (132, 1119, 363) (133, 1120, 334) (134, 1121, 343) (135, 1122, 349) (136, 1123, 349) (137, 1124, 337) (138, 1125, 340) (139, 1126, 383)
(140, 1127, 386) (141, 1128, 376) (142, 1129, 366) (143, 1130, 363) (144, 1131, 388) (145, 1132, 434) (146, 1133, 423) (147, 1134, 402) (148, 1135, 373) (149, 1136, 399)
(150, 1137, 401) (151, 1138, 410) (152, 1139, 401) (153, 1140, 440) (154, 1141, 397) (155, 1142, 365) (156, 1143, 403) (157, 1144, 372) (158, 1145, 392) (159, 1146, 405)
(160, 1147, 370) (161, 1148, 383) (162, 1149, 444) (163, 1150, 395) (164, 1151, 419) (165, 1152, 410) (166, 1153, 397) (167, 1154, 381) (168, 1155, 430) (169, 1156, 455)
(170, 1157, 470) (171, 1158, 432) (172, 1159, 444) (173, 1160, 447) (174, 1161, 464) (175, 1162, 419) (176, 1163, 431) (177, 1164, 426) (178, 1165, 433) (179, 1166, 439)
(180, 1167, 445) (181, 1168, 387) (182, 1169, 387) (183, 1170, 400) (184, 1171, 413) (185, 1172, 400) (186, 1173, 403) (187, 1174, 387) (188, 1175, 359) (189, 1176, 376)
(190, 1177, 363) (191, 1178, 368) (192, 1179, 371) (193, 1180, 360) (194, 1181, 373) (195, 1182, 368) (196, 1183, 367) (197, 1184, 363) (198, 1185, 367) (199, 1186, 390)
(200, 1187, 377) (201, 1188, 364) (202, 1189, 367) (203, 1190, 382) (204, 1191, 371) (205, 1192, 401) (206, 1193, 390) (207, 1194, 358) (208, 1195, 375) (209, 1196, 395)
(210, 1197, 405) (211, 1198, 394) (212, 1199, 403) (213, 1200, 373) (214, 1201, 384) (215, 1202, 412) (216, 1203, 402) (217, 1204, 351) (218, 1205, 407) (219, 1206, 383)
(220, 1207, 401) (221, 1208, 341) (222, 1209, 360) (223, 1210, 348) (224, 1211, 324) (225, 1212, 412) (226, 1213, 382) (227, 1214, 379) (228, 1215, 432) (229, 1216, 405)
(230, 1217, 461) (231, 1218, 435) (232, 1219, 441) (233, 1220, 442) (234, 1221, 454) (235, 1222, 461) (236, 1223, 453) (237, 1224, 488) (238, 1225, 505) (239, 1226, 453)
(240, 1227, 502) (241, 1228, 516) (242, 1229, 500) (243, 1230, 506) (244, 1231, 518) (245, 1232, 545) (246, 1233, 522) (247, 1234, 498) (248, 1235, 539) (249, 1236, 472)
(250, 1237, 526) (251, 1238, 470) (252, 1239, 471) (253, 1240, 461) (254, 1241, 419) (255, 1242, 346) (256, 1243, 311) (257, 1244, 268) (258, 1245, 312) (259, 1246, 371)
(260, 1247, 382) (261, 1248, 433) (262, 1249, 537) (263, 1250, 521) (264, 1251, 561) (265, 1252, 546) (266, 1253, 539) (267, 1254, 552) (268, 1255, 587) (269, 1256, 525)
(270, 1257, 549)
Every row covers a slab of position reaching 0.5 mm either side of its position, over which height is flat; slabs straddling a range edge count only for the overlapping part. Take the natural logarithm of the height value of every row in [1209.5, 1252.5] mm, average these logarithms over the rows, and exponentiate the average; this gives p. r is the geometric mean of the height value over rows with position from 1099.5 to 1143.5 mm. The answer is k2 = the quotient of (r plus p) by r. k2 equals 2.20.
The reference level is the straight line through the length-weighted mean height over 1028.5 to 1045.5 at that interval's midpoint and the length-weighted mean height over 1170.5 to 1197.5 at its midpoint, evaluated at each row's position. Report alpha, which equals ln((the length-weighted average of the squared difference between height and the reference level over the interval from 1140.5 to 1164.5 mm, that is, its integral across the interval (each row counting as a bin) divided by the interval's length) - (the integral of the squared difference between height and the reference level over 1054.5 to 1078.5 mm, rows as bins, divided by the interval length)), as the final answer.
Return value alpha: 6.2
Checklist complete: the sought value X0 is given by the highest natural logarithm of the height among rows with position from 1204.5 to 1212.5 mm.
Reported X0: 6.02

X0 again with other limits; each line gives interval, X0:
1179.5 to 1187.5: 5.97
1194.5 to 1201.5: 6.00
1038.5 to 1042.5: 6.13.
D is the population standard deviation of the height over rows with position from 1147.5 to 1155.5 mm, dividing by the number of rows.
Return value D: 21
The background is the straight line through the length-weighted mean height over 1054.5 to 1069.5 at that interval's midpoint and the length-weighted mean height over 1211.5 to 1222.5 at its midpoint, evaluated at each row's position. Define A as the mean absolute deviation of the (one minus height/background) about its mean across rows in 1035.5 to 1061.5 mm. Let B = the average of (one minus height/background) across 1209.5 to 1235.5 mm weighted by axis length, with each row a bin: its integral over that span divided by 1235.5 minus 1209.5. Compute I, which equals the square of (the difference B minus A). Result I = 0.015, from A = 0.045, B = -0.08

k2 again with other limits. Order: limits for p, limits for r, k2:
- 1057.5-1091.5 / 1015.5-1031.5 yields 1.97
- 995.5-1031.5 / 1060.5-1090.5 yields 1.99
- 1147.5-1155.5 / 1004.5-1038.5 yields 1.95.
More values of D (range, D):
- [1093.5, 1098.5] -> 26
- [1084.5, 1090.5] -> 18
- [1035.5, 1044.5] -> 19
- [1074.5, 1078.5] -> 26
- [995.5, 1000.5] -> 16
